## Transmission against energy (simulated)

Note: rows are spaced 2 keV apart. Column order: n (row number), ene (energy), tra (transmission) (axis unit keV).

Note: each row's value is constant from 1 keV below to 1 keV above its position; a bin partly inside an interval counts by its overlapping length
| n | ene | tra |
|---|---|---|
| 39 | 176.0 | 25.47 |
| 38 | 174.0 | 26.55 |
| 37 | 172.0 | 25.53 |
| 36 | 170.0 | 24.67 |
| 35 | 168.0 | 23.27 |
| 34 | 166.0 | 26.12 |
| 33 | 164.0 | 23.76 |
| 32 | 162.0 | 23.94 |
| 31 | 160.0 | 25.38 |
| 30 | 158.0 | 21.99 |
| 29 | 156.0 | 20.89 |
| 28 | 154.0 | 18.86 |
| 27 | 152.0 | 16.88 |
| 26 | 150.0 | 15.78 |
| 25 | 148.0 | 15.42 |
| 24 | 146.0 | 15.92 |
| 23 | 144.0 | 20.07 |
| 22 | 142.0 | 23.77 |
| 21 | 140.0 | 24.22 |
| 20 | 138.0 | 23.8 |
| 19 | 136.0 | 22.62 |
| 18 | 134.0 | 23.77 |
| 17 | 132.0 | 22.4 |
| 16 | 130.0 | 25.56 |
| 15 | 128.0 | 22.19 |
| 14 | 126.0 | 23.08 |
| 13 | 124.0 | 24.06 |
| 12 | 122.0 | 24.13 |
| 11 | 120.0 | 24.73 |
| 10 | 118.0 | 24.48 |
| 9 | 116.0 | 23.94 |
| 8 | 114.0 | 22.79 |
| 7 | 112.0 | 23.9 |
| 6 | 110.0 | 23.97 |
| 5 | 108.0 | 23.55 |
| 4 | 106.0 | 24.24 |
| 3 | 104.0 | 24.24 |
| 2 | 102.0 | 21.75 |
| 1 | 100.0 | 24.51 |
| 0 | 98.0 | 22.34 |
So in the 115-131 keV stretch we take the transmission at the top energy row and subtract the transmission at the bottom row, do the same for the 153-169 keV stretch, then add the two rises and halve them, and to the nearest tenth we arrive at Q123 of 3.0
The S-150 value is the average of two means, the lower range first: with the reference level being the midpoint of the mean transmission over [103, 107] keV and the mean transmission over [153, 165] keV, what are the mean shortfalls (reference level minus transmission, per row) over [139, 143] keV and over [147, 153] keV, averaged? 3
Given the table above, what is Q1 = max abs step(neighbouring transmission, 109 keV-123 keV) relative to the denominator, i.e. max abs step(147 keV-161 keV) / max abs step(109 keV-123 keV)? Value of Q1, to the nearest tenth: 2.9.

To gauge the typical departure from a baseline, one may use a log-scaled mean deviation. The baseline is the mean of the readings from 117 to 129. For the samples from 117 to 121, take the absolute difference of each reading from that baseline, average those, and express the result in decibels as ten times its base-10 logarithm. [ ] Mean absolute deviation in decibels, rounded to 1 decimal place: -0.8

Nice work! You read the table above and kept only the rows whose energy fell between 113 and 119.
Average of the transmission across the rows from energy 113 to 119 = 23.7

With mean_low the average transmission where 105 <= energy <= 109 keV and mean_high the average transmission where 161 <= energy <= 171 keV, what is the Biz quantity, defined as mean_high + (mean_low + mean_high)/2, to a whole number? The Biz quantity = 48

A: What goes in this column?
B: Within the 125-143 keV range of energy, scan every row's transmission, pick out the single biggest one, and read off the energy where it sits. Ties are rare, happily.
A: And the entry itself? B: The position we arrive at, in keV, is 130.0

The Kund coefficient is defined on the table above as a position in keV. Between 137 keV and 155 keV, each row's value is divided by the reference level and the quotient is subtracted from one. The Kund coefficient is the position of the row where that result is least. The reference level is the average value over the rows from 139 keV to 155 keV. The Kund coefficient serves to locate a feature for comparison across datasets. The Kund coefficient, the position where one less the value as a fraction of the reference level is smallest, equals 140.0 keV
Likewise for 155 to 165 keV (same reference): 160.0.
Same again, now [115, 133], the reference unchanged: 130.0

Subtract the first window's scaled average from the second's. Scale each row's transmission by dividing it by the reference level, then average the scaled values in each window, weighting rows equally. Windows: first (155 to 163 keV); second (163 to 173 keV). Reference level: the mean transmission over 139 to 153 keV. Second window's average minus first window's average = 0.09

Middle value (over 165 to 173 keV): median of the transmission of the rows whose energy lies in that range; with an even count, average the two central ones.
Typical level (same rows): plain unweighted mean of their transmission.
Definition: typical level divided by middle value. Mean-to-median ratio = 0.99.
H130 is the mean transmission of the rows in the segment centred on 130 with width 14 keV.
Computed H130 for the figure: 23.4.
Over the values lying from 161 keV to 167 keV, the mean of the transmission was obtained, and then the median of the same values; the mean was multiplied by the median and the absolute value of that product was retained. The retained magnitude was 589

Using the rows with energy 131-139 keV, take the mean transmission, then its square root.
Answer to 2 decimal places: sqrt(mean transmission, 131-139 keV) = 4.81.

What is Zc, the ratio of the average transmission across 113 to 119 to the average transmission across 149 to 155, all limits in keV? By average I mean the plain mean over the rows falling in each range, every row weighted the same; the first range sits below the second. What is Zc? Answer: 1.38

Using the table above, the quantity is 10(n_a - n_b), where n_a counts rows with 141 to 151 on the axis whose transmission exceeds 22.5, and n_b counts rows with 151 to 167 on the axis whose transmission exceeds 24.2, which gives -10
